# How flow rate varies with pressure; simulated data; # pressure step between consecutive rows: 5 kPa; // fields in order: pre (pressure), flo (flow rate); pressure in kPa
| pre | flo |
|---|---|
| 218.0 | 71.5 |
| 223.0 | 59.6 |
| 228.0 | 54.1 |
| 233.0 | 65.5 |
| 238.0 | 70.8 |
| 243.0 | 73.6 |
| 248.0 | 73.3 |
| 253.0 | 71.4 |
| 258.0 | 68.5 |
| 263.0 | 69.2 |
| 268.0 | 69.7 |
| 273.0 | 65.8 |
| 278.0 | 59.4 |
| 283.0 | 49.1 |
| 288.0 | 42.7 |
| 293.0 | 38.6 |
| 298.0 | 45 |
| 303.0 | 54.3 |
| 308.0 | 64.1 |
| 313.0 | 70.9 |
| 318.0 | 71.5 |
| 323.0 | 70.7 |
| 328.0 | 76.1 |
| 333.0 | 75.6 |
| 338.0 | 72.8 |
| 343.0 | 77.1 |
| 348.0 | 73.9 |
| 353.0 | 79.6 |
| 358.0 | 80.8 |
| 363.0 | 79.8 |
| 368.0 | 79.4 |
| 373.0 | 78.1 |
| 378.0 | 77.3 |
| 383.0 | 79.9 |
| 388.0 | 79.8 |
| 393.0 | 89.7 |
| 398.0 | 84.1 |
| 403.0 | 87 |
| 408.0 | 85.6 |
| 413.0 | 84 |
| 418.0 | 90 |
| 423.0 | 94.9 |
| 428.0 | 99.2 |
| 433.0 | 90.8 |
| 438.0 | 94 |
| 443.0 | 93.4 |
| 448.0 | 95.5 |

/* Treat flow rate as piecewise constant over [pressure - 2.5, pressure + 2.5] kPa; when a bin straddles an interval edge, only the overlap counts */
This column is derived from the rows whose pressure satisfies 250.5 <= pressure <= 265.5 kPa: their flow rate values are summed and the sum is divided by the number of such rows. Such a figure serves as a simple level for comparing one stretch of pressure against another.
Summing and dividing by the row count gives 70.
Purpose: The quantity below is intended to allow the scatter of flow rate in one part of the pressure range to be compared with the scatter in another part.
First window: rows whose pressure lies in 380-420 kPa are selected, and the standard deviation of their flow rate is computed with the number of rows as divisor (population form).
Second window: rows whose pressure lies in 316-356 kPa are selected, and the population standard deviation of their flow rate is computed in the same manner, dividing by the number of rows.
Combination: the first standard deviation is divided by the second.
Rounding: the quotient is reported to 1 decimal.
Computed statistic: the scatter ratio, 1.3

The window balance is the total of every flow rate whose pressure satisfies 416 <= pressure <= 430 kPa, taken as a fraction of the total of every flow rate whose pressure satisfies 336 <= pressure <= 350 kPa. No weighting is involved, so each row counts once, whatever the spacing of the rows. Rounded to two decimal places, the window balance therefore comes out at 1.27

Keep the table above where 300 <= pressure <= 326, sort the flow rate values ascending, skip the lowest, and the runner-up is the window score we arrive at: 64.1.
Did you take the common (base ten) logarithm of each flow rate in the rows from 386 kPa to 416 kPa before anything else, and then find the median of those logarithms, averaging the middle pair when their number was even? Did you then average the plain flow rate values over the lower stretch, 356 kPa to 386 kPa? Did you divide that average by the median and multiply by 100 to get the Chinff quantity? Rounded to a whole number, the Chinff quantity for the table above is 4107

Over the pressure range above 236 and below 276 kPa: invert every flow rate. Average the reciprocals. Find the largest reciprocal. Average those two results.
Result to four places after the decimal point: 0.0147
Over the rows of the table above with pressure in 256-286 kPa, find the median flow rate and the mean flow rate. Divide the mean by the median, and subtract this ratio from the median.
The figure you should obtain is 66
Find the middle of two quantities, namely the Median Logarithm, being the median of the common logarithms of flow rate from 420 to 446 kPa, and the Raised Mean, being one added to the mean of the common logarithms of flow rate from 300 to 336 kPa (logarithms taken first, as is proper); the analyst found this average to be 2.40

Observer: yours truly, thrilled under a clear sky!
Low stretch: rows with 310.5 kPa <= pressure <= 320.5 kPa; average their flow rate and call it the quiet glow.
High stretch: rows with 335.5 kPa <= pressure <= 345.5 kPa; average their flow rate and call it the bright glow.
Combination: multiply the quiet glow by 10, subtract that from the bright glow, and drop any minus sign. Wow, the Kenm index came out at 637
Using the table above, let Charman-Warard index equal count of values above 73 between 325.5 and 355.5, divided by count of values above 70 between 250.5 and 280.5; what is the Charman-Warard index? 5.0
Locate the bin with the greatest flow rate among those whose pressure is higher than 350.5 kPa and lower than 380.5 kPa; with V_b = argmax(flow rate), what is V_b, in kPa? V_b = 358.0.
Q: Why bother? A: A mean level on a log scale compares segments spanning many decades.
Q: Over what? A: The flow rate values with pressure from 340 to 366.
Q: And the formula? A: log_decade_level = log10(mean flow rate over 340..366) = 1.89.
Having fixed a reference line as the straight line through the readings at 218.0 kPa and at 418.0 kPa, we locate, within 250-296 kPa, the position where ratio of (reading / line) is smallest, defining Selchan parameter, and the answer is 293.0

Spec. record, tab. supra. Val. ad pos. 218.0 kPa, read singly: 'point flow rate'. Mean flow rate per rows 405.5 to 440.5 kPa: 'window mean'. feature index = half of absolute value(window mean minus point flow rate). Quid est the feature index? 10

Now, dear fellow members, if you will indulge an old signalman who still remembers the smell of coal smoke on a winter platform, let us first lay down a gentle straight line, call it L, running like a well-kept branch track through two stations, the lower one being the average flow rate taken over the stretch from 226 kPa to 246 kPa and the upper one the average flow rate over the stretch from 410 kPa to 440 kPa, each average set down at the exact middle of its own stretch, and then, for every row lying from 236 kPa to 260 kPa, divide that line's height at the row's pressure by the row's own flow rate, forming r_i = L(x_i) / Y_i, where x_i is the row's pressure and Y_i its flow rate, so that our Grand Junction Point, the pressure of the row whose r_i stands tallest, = 258.0 kPa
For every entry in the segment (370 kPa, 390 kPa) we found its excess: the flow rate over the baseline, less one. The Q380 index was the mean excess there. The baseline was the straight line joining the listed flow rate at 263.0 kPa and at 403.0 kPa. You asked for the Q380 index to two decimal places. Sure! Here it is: -0.06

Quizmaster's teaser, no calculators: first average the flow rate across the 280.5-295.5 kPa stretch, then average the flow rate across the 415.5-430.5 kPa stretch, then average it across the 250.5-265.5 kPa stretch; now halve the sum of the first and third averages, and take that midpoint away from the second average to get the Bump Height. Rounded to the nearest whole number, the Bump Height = 38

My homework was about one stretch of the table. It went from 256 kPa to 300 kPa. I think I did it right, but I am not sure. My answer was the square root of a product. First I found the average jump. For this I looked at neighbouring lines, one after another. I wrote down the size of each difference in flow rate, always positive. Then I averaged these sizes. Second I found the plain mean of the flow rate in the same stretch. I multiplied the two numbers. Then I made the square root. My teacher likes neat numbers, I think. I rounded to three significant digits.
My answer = 16.5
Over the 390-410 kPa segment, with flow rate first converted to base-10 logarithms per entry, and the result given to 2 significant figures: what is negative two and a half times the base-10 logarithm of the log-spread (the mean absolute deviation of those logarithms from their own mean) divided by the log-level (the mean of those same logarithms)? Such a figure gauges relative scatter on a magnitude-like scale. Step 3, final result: 5.9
